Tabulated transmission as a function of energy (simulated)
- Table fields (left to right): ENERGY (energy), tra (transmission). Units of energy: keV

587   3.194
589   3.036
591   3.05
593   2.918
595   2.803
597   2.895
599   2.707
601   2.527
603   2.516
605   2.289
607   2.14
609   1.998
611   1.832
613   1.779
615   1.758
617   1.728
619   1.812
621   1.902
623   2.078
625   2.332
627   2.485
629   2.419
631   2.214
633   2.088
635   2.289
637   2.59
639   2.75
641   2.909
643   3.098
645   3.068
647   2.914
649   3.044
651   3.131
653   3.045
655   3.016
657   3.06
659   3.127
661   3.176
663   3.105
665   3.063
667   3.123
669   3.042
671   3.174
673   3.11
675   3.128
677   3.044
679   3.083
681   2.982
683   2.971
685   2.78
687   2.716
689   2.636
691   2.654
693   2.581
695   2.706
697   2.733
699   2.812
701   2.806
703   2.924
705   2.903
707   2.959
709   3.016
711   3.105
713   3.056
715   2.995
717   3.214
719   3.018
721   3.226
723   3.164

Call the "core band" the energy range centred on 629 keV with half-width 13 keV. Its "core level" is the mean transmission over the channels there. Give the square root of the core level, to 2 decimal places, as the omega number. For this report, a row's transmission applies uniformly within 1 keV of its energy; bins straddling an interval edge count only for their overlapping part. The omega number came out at 1.51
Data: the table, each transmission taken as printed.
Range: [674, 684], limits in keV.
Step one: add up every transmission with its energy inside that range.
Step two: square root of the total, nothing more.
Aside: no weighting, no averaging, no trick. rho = 3.90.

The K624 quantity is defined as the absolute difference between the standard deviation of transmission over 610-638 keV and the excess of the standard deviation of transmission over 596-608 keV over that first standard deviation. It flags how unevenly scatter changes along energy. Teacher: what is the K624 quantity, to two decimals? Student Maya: 0.32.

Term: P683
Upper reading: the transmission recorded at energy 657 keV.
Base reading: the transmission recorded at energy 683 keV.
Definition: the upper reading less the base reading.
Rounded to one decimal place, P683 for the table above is 0.1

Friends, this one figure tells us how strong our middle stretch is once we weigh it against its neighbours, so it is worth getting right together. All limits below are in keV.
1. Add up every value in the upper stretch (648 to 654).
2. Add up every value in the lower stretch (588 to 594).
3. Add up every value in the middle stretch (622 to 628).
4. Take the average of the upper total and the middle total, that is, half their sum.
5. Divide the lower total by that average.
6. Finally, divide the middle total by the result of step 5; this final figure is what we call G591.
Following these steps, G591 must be 6.2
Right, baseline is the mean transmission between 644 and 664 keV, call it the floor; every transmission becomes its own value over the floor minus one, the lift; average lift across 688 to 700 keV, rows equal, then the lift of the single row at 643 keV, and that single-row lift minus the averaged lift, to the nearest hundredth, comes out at 0.13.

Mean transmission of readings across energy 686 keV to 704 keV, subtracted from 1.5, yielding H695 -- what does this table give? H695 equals -1.2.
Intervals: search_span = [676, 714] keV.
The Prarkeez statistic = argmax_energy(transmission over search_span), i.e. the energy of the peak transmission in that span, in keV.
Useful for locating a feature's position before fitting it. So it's 711 keV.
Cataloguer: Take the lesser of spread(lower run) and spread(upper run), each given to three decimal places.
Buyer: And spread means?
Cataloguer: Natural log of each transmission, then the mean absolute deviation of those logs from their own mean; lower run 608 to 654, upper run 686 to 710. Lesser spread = 0.042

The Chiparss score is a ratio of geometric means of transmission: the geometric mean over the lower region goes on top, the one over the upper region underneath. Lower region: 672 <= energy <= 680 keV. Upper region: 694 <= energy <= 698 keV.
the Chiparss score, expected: 1.1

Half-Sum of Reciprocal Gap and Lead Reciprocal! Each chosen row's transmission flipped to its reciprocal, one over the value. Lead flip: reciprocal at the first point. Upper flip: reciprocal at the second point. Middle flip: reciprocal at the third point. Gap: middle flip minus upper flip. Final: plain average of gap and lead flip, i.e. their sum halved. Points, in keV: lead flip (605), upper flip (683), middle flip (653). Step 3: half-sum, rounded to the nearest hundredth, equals 0.21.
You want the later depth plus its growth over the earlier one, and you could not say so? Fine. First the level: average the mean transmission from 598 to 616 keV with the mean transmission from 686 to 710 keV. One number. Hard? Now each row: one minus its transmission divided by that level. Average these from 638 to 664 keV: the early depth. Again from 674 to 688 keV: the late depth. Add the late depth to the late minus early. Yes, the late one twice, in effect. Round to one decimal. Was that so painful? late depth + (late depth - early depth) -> -0.2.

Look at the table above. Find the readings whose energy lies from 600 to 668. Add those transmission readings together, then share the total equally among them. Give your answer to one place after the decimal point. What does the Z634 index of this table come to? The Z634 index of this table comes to 2.5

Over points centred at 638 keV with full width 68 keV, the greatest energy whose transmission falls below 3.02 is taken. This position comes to 655 keV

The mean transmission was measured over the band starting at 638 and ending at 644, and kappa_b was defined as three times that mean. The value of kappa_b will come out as 8.76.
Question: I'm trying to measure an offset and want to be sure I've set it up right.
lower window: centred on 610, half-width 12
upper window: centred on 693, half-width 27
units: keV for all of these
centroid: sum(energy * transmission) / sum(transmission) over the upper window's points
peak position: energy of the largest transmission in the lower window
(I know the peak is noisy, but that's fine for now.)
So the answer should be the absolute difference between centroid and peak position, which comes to 93.9 keV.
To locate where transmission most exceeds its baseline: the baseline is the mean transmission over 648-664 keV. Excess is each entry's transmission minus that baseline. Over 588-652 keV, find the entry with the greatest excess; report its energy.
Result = 651 keV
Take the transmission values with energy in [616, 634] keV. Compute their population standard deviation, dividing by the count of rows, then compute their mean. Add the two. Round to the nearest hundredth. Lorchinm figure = 2.37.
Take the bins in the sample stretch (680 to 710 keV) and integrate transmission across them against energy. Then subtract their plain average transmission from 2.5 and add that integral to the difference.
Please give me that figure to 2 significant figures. 84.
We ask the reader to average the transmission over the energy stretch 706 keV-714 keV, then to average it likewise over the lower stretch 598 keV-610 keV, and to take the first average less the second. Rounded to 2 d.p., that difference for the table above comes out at 0.67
